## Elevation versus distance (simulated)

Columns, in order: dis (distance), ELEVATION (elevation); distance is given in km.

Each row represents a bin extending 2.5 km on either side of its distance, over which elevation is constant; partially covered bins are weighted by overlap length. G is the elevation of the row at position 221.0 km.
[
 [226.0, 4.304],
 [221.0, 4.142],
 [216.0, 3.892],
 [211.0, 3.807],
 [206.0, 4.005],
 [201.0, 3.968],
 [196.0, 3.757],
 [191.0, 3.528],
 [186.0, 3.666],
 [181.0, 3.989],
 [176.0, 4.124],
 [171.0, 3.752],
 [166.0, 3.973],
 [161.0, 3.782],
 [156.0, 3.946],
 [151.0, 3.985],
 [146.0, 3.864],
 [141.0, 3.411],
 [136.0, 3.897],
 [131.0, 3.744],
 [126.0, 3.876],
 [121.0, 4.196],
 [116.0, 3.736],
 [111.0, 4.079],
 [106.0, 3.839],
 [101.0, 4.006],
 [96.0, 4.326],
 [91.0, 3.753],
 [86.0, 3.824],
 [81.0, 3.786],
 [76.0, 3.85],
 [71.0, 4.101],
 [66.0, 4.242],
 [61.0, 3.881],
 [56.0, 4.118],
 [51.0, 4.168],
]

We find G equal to 4.142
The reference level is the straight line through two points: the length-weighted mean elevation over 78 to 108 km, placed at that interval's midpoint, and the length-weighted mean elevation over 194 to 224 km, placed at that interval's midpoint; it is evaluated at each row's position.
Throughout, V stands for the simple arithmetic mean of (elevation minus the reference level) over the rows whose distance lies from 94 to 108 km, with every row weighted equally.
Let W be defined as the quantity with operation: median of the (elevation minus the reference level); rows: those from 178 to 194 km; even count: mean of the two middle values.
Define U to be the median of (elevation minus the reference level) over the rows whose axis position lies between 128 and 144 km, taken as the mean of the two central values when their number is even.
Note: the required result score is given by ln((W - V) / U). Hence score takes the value 0.8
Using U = -0.18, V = 0.13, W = -0.27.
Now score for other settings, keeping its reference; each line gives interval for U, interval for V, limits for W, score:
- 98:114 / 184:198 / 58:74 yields 1.7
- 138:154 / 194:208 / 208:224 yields -1.2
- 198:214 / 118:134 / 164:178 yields -0.1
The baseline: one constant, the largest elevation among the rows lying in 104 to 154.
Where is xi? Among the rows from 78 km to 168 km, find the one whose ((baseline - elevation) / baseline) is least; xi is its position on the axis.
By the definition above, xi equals 96.0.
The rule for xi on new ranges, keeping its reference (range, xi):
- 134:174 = 151.0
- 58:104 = 96.0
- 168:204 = 176.0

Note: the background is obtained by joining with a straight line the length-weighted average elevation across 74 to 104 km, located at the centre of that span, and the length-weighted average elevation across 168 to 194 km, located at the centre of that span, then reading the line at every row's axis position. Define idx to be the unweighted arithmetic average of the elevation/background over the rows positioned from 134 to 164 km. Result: 0.99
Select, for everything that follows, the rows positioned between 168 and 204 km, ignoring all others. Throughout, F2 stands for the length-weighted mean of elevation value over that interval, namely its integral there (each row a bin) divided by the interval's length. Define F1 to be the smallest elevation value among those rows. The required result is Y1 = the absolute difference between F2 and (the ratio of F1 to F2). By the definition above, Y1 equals 2.91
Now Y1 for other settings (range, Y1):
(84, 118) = 2.99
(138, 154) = 2.86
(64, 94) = 2.97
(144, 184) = 2.97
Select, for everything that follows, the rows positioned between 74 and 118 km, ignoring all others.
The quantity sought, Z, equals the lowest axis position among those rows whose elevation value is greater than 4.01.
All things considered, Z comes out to 96.0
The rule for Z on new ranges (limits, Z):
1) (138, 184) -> 176.0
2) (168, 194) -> 176.0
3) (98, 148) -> 111.0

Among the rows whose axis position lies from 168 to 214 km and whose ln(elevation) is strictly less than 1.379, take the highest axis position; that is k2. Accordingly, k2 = 211.0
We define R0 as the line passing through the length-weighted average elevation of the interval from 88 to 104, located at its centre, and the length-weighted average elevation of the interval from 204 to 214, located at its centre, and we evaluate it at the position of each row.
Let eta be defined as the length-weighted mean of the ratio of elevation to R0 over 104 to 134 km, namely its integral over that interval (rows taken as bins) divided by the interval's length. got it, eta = 0.98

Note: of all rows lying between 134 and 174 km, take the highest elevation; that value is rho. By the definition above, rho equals 3.985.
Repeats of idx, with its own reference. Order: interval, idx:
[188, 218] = 1.01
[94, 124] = 1.03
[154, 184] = 1.03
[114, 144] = 0.98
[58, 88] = 1.00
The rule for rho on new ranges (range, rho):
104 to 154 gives 4.196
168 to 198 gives 4.124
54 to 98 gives 4.326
